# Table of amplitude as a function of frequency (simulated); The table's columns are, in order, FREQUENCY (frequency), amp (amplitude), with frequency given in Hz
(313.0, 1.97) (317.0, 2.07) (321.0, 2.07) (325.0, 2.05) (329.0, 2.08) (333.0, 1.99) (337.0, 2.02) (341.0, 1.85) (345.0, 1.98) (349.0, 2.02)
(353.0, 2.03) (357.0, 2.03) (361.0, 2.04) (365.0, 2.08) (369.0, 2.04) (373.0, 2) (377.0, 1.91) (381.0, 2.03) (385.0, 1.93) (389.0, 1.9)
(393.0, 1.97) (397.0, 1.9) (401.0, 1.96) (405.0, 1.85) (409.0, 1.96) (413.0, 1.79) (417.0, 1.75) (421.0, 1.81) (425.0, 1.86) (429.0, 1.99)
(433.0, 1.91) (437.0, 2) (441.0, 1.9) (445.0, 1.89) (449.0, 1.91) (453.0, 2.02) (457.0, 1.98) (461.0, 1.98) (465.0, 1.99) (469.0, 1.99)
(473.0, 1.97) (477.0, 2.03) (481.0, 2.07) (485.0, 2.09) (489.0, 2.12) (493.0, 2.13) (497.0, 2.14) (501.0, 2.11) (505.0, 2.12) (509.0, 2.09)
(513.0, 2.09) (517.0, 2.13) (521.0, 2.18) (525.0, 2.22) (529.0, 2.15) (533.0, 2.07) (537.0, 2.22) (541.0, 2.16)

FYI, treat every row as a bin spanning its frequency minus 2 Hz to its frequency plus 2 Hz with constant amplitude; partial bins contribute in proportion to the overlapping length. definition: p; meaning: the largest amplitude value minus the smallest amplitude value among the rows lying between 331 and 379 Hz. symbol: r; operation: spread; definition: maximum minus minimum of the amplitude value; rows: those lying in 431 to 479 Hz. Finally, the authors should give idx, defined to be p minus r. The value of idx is 0.090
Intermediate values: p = 0.23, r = 0.14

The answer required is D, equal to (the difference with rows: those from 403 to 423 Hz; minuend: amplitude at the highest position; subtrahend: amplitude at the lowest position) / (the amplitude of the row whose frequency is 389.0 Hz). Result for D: -0.021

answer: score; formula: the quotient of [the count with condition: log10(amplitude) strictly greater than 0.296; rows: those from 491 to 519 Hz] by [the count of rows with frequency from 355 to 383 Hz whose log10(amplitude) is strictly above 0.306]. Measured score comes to 1.40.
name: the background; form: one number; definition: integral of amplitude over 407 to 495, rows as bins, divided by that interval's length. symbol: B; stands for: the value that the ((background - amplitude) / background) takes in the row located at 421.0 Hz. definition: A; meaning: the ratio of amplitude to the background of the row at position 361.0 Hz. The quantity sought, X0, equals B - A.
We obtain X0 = -0.96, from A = 1.04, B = 0.077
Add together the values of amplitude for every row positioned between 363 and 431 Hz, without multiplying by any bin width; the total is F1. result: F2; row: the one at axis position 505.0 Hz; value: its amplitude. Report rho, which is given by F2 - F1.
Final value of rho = -30.6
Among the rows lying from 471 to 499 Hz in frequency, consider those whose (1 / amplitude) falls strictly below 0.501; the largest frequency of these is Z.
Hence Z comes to 497.0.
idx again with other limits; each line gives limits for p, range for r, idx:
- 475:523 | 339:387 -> -0.080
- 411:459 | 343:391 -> 0.090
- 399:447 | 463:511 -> 0.080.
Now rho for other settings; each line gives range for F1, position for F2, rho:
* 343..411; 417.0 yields -31.9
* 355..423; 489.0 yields -30.8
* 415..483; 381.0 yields -31.0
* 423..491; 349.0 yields -31.7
